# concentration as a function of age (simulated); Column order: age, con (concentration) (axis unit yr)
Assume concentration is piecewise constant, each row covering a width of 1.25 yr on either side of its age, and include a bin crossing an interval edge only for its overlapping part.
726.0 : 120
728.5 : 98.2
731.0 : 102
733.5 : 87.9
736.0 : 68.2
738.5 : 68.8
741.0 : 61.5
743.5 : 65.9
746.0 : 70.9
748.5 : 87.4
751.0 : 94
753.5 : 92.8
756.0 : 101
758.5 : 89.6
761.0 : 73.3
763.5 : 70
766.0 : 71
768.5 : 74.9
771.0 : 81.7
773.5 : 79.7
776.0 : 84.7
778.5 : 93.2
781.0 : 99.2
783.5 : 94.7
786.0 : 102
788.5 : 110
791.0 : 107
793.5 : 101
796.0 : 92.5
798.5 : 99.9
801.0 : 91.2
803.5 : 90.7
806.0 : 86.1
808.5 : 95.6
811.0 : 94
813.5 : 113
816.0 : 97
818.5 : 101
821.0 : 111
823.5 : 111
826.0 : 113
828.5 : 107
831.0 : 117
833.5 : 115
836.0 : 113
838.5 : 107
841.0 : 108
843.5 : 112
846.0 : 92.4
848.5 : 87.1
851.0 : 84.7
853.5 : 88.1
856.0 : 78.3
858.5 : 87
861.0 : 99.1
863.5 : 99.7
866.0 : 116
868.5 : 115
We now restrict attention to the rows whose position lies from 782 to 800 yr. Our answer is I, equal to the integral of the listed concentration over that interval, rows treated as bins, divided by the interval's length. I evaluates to 101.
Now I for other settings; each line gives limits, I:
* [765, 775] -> 77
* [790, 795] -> 103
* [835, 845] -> 109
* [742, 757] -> 85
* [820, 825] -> 111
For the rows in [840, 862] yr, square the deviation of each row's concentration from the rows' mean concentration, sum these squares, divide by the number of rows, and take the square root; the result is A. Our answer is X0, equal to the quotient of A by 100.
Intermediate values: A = 10.6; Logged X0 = 0.11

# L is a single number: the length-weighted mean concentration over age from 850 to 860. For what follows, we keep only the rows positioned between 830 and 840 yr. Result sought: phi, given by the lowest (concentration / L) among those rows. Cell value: 1.26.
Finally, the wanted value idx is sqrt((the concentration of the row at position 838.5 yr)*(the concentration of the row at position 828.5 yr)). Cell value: 107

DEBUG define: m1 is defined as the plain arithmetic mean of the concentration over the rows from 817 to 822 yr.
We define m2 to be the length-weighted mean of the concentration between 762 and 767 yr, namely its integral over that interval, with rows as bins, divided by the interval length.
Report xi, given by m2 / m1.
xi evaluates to 0.67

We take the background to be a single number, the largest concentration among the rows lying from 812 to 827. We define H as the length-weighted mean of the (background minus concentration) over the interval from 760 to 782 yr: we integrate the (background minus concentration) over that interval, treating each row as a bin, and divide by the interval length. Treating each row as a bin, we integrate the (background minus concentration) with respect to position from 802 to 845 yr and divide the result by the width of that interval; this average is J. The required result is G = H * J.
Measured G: 251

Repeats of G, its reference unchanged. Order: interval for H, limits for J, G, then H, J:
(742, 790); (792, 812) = 510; 27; 19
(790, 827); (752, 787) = 345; 13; 27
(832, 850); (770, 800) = 143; 8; 17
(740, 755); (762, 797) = 773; 34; 23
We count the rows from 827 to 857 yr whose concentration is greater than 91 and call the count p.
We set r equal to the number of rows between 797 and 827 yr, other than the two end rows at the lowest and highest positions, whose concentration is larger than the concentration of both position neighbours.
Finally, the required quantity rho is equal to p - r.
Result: 6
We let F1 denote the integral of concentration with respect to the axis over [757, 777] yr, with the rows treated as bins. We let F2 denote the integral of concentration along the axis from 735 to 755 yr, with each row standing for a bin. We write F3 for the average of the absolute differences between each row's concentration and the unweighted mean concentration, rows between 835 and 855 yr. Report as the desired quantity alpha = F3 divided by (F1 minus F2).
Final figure 0.319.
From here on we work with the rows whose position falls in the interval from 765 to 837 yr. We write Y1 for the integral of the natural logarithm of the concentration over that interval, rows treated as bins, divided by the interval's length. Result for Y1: 4.58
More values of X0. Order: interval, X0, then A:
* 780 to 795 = 0.05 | 5.0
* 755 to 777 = 0.09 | 9.5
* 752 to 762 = 0.10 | 10.1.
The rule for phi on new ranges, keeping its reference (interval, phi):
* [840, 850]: 1.03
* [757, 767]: 0.82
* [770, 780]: 0.94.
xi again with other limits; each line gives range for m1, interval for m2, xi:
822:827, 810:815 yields 0.93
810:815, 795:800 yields 0.93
